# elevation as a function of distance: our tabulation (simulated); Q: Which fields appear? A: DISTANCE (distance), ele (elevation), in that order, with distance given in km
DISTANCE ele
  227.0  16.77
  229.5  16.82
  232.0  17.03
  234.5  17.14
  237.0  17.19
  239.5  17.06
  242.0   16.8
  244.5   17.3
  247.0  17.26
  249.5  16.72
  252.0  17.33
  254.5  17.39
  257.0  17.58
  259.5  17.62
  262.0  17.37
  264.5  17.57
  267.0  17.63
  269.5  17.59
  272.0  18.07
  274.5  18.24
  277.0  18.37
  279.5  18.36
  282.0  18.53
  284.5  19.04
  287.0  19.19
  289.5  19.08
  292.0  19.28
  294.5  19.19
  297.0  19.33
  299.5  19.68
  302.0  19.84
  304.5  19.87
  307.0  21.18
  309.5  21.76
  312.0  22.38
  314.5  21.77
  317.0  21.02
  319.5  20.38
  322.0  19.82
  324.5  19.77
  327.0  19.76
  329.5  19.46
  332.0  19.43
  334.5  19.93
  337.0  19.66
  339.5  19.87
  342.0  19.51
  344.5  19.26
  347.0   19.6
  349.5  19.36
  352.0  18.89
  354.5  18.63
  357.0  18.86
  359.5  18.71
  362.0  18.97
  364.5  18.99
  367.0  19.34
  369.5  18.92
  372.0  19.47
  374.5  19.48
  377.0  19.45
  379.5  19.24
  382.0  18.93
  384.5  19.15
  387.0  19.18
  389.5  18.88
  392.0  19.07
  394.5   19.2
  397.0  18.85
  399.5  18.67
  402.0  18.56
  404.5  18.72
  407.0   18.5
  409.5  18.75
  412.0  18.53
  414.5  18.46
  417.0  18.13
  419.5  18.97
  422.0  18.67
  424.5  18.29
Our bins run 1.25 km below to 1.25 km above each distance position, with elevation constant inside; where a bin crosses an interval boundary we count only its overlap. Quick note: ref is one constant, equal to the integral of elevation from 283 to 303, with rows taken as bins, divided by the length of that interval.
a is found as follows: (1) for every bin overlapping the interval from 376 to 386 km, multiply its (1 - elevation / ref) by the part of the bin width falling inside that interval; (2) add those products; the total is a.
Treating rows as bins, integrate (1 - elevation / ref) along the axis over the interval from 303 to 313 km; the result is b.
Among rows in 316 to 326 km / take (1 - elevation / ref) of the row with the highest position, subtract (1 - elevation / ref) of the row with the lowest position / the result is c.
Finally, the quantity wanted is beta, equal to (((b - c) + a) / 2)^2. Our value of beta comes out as 0.25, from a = 0.1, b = -1.0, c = 0.06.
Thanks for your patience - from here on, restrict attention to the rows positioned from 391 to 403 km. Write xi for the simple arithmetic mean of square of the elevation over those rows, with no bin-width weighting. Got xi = 356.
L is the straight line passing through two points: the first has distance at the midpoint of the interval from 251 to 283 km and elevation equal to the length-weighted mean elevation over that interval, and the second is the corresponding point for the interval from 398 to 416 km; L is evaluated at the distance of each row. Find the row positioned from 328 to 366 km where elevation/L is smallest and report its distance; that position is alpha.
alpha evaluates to 354.5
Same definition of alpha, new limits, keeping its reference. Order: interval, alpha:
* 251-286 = 262.0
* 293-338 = 294.5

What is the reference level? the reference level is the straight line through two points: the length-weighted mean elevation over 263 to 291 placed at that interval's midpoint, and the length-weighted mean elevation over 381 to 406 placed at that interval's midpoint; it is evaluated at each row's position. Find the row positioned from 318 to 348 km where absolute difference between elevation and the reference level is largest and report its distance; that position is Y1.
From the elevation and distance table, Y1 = 319.5 km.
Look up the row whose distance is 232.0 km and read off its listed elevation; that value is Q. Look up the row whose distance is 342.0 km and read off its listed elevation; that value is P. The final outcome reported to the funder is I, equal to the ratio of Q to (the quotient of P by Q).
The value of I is 14.9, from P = 19.51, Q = 17.03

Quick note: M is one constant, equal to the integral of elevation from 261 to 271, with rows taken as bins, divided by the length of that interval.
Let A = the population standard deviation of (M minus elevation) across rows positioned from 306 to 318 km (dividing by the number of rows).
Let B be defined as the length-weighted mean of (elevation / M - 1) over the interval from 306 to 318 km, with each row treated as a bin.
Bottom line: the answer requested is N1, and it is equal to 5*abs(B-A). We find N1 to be 1.3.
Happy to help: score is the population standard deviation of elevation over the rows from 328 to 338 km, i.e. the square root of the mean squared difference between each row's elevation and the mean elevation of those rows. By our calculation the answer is 0.20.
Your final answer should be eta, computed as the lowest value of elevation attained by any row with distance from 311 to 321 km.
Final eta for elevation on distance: 20.38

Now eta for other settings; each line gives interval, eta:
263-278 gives 17.57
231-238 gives 17.03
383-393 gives 18.88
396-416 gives 18.46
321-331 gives 19.46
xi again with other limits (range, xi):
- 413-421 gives 343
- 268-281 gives 329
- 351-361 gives 352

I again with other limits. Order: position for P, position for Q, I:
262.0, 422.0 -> 20.1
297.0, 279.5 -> 17.4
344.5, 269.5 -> 16.1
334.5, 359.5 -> 17.6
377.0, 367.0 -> 19.2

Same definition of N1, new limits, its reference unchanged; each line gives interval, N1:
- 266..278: 1.5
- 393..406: 0.7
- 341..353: 0.7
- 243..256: 1.3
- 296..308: 2.5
